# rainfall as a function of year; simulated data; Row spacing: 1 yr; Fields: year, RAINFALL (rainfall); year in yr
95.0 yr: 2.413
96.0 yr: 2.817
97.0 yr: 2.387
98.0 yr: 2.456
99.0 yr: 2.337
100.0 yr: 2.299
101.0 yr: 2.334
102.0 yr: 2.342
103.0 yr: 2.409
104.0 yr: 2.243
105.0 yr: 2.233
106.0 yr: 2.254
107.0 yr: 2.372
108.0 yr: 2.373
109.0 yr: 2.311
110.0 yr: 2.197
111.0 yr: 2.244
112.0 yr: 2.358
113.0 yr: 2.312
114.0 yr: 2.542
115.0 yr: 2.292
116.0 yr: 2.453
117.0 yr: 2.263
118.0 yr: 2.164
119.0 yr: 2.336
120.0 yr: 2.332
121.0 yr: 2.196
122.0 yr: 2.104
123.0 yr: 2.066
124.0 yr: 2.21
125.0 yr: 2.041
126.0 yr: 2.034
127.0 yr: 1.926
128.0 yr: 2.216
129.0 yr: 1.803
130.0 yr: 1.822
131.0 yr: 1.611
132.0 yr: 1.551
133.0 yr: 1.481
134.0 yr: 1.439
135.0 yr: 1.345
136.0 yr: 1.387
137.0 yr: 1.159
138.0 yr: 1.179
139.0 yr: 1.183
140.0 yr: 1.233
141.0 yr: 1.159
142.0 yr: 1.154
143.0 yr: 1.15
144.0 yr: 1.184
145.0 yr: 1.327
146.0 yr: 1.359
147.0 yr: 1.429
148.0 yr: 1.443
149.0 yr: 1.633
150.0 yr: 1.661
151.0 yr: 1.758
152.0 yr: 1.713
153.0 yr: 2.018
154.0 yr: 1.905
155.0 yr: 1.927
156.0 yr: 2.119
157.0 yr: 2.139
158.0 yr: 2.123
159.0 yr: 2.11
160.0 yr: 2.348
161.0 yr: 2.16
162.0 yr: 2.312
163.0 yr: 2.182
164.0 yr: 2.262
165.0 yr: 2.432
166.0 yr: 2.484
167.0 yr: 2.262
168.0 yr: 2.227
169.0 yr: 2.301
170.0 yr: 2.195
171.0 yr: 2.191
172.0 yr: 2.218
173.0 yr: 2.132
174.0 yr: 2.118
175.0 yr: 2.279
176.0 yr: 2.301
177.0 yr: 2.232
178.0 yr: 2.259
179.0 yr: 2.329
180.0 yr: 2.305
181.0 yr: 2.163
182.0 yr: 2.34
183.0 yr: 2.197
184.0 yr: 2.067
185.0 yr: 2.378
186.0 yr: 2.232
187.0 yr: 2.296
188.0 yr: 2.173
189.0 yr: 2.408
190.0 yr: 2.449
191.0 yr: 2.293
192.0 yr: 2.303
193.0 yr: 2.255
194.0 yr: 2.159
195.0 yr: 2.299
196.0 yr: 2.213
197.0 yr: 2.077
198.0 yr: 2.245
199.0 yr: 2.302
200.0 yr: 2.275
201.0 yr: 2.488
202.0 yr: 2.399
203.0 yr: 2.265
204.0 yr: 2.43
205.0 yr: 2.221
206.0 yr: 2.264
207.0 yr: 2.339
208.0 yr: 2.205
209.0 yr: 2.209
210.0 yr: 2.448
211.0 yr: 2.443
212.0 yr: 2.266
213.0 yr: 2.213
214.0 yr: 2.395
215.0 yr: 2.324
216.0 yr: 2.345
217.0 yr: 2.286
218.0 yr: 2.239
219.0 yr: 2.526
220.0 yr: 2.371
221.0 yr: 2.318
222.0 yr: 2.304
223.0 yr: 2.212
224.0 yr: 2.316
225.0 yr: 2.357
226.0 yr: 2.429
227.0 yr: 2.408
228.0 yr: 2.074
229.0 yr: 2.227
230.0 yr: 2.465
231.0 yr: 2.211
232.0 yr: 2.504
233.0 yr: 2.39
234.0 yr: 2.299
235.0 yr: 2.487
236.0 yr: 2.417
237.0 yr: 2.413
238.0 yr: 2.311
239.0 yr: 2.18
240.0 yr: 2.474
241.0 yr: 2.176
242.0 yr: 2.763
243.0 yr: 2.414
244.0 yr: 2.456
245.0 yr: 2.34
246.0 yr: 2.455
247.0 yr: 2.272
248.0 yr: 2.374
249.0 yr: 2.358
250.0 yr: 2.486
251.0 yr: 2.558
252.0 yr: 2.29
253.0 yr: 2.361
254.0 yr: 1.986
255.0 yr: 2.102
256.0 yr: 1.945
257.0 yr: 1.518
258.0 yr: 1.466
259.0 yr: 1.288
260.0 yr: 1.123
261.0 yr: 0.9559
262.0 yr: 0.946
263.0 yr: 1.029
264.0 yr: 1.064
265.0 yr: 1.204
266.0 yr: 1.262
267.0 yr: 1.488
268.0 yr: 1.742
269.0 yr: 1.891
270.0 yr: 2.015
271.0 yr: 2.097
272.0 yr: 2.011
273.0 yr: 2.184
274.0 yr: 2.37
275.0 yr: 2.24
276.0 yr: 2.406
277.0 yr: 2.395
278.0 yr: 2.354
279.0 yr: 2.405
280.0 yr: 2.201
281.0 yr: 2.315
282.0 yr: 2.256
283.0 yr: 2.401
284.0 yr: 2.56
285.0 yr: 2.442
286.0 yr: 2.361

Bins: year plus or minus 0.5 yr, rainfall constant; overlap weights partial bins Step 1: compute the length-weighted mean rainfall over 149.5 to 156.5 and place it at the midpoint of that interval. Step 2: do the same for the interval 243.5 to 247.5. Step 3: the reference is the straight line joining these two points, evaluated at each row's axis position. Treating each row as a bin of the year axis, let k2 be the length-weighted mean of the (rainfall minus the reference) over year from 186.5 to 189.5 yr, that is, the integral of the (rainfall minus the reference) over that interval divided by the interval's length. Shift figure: 0.23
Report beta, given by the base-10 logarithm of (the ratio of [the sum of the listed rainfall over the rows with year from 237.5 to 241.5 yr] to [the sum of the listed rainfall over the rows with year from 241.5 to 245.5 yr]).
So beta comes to -0.038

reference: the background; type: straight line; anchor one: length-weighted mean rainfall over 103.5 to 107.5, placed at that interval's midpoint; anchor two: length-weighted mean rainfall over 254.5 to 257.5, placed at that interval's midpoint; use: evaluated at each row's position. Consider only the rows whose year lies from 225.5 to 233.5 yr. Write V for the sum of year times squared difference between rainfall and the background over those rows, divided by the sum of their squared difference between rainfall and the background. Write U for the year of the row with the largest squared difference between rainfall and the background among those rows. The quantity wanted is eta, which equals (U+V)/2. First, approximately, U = 232.0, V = 229.8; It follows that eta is 230.9 yr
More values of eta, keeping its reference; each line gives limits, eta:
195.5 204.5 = 201.1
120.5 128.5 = 126.3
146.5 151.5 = 147.7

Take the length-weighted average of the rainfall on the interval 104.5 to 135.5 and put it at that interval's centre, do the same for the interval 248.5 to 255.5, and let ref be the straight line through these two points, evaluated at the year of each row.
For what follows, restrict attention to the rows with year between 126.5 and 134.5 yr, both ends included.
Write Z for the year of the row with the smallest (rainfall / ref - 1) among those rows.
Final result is 134.0 yr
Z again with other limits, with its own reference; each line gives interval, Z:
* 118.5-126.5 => 126.0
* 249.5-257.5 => 257.0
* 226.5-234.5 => 228.0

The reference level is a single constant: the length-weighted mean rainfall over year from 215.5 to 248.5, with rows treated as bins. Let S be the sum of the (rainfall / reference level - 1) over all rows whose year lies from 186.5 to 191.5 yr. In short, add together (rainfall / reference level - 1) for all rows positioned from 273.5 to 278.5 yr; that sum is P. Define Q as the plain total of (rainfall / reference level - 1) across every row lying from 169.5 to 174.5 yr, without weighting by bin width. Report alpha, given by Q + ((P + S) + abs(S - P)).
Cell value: -0.42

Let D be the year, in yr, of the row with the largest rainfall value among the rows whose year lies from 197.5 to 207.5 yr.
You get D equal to 201.0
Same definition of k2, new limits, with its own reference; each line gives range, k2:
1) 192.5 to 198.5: 0.10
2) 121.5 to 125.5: 0.40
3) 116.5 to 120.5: 0.59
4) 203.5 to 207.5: 0.15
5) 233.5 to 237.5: 0.08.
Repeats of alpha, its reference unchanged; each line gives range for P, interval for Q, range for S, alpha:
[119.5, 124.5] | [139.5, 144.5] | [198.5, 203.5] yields -2.56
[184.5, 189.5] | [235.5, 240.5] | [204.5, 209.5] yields -0.25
